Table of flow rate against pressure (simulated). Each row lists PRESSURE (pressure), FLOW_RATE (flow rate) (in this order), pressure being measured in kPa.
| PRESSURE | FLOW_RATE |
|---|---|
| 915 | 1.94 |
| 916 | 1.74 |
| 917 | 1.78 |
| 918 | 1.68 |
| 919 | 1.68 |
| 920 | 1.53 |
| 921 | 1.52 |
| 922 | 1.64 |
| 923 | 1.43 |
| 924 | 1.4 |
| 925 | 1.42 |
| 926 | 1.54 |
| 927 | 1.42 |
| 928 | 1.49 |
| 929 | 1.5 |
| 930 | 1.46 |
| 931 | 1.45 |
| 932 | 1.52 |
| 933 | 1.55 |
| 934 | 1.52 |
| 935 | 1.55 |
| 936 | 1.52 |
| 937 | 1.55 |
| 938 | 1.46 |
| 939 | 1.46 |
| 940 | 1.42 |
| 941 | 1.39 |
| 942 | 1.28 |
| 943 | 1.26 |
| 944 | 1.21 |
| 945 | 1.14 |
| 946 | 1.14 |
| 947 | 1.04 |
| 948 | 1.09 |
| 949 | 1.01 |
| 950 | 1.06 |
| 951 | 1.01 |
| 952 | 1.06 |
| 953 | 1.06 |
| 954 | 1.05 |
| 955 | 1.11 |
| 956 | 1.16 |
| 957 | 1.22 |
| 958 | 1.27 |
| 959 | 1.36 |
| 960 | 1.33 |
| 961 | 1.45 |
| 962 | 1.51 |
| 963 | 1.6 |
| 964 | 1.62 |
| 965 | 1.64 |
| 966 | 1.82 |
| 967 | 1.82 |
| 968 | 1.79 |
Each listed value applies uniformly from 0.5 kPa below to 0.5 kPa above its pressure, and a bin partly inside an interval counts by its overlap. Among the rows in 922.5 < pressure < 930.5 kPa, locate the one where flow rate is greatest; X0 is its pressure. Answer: 926 kPa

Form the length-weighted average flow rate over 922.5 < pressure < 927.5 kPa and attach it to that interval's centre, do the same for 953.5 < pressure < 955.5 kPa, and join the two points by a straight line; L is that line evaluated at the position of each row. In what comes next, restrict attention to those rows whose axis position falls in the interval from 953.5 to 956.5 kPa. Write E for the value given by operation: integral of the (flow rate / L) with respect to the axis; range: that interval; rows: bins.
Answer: 3.1 kPa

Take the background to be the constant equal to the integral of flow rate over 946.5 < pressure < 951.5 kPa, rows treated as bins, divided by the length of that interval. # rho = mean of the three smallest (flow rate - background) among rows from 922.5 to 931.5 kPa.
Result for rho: 0.37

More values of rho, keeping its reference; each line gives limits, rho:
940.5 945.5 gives 0.16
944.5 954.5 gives -0.02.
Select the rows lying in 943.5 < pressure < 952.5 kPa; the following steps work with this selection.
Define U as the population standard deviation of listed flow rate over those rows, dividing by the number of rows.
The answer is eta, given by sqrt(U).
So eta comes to 0.25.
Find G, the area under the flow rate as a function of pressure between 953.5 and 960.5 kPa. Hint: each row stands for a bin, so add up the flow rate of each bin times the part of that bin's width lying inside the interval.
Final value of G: 8.5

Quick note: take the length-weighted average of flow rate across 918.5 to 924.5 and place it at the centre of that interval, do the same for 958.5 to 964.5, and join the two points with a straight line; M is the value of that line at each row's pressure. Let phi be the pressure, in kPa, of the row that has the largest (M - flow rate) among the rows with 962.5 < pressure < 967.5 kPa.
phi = 963 kPa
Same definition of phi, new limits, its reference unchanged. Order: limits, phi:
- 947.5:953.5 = 949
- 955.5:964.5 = 956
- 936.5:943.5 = 943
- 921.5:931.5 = 924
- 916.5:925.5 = 924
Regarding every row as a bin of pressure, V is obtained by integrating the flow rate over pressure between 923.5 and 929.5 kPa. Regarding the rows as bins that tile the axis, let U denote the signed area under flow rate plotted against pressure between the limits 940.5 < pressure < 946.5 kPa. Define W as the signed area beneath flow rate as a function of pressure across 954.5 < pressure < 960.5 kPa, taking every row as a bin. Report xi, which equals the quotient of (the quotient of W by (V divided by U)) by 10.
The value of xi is 0.63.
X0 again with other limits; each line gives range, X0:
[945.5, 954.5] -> 946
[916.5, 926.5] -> 917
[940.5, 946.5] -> 941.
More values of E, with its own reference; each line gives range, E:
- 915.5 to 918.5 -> 3.4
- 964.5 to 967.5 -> 5.6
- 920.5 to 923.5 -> 3.1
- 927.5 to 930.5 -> 3.2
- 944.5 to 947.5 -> 2.8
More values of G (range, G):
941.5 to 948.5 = 8.2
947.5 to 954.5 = 7.3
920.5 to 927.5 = 10.4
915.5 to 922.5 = 11.6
